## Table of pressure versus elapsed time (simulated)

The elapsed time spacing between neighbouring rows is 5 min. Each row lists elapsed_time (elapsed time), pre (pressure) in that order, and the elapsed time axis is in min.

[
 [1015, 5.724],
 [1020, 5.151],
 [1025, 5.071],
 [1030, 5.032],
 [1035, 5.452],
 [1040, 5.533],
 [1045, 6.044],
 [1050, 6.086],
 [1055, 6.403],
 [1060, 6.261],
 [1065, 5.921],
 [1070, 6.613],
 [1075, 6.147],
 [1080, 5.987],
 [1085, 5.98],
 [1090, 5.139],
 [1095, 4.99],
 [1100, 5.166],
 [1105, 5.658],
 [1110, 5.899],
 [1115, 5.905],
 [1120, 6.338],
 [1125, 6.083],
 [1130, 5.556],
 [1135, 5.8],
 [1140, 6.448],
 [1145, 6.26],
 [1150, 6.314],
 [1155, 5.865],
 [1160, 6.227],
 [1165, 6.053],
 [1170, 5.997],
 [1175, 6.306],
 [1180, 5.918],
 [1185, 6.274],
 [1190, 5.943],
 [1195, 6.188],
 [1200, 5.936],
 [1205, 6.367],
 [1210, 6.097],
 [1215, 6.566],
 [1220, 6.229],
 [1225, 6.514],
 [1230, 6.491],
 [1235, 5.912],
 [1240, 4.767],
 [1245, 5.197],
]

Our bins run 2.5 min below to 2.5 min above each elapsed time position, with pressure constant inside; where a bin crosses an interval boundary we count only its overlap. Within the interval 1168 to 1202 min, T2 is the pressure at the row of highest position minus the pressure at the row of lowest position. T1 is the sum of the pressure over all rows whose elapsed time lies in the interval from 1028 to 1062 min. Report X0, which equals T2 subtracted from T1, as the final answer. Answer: 40.9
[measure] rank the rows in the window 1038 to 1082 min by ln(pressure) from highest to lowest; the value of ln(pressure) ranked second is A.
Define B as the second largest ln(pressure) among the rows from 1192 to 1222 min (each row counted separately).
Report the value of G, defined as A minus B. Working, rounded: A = 1.857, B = 1.85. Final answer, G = 0.01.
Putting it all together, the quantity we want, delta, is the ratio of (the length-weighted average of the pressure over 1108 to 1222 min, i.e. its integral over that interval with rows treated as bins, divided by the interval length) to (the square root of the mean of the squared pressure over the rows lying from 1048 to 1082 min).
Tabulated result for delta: 0.98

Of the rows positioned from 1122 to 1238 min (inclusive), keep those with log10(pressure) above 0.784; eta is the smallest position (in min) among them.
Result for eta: 1125 min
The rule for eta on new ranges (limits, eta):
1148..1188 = 1150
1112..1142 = 1120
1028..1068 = 1050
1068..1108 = 1070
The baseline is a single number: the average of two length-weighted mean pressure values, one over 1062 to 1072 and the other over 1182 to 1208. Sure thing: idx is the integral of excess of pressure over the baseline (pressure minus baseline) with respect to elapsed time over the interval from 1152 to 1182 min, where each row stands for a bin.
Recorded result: -3.8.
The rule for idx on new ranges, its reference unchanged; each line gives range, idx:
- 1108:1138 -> -7.6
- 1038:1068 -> -4.0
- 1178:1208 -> -2.6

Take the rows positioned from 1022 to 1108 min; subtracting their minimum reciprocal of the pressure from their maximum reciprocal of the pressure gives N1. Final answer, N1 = 0.049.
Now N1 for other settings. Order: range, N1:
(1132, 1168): 0.017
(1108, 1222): 0.028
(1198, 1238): 0.017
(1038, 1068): 0.025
